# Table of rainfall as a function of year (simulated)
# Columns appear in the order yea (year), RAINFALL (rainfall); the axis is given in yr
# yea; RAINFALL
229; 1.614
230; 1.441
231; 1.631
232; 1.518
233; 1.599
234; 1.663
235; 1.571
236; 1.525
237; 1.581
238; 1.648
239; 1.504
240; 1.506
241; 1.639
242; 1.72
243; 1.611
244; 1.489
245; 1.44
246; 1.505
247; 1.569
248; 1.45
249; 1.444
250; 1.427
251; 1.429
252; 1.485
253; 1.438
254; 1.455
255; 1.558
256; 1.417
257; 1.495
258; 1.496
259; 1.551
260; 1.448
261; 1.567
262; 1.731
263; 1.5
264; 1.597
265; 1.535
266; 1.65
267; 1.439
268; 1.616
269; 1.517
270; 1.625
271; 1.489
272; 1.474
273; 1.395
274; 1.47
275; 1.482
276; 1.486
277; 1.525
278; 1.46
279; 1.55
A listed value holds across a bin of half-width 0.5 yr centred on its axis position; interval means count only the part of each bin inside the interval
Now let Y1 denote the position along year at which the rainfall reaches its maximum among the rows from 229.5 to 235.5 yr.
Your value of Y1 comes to 234 yr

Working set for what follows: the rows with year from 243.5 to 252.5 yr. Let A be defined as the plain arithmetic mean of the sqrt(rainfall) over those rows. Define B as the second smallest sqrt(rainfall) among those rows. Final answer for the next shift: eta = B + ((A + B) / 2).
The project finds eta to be 2.40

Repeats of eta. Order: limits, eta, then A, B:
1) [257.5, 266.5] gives 2.46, 1.25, 1.22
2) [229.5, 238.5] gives 2.48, 1.25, 1.23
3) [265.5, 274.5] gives 2.42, 1.23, 1.20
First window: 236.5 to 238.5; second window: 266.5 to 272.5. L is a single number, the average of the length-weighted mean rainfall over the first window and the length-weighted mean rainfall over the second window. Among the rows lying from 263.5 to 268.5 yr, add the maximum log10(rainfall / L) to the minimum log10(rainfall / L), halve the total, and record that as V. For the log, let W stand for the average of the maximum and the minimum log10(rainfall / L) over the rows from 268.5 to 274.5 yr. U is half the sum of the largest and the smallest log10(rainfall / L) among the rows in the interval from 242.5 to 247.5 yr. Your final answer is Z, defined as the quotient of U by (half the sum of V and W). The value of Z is 1.0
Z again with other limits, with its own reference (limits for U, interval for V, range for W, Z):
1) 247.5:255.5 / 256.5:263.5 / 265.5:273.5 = 3.9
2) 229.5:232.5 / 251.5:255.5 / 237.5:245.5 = 1.0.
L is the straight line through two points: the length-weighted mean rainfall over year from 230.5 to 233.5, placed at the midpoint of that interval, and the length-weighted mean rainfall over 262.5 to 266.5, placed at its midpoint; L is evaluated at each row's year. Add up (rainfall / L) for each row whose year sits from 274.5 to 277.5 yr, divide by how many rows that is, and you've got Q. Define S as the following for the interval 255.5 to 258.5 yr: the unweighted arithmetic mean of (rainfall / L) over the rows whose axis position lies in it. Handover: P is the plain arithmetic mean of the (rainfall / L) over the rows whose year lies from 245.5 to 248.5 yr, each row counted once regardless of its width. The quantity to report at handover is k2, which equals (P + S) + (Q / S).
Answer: 2.91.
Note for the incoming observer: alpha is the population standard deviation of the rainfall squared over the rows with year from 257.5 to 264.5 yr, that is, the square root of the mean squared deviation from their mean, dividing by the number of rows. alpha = 0.27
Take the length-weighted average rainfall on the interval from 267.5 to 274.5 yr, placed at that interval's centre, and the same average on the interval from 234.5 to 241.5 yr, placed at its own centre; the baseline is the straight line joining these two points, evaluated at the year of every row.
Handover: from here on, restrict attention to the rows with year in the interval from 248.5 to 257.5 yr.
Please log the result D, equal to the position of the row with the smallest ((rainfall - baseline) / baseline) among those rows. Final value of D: 256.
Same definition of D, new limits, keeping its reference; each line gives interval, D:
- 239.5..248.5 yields 245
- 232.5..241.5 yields 239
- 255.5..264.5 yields 256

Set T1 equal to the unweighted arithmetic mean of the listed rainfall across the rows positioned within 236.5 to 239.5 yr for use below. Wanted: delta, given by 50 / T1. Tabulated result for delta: 31.7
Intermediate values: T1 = 1.58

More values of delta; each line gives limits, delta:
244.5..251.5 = 34.1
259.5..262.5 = 31.6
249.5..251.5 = 35.0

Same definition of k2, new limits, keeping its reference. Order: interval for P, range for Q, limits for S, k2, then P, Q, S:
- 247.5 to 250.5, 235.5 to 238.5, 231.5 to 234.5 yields 2.92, 0.91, 1.002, 1.01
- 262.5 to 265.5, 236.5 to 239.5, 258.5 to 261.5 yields 2.98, 0.98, 0.998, 0.97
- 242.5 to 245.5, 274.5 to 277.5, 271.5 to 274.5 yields 2.92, 0.96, 0.956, 0.92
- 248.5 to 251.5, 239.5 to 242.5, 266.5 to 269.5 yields 2.94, 0.91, 1.027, 0.97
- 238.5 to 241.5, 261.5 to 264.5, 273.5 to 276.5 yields 3.01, 0.98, 1.024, 0.94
